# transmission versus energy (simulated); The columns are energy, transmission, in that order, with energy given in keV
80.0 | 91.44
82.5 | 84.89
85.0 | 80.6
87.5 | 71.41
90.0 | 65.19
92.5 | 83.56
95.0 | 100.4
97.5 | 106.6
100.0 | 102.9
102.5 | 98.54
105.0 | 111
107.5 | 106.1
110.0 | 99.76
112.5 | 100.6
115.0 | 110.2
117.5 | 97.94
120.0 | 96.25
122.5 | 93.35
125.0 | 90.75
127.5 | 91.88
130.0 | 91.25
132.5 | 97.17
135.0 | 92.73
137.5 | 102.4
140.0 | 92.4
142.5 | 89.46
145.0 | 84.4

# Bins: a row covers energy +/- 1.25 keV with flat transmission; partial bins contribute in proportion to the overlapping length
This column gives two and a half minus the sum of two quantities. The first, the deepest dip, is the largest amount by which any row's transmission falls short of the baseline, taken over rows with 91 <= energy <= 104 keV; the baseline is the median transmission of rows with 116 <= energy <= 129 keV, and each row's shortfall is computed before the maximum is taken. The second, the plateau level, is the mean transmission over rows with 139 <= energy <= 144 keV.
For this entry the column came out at -98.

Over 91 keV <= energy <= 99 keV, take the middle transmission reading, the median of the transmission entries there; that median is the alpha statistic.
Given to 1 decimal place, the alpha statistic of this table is 100.4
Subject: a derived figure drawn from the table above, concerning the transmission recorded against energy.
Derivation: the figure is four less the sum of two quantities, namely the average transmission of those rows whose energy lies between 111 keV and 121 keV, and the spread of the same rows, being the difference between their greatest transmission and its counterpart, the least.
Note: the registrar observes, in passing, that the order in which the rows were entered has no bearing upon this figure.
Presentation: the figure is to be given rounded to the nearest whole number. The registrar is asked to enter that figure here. -111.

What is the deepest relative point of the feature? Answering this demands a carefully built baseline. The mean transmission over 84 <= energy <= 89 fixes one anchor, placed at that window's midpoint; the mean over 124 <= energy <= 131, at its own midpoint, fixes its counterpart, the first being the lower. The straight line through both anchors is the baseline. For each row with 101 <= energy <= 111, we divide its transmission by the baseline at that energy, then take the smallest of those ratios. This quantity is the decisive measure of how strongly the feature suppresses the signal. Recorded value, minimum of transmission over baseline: 1.18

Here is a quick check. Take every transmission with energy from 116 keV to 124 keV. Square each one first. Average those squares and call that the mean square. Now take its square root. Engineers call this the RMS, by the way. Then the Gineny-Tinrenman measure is 96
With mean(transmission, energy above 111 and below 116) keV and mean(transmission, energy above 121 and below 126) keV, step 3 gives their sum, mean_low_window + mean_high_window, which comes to 197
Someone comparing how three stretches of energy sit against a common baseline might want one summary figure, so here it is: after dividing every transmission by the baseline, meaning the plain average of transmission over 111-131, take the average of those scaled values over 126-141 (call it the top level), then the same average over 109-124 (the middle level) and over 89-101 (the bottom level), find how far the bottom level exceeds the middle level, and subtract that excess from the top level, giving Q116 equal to 1.06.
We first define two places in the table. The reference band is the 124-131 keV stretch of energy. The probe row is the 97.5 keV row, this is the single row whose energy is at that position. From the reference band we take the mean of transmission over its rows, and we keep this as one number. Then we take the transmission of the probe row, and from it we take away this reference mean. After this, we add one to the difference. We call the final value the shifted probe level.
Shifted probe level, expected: 16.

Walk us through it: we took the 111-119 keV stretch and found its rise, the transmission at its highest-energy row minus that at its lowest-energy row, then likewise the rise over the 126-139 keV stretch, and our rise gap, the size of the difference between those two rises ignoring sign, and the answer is 13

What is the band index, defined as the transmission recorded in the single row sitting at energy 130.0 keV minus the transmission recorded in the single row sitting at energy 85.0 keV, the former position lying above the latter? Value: 11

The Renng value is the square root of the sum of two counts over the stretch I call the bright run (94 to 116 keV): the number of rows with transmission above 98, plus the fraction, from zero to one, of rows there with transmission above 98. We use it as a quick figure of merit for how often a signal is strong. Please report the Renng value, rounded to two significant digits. 3.2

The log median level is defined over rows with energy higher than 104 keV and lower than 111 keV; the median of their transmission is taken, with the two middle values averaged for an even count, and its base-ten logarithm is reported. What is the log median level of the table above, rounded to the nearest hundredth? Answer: 2.03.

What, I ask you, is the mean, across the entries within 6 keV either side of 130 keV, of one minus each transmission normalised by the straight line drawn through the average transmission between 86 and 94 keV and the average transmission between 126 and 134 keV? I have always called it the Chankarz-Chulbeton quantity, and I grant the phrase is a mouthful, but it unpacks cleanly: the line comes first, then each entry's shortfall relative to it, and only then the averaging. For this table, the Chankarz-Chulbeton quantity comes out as 0.01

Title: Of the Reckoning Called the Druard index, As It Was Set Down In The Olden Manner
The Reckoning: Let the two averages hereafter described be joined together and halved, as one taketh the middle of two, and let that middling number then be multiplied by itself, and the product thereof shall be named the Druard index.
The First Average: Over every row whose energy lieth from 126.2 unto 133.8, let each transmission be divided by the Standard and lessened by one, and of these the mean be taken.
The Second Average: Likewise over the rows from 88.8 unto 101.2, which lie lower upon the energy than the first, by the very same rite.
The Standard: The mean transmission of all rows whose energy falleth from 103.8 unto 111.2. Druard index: 0.015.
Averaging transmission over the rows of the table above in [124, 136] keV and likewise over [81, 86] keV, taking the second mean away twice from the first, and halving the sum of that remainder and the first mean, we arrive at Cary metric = 10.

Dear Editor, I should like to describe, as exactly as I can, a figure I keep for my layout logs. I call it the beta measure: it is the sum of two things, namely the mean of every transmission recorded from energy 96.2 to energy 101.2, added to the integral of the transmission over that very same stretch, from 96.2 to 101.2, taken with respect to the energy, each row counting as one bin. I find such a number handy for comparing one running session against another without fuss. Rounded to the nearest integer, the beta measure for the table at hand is 628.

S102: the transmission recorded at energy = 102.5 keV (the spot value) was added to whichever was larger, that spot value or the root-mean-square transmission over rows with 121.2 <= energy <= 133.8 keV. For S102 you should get 197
